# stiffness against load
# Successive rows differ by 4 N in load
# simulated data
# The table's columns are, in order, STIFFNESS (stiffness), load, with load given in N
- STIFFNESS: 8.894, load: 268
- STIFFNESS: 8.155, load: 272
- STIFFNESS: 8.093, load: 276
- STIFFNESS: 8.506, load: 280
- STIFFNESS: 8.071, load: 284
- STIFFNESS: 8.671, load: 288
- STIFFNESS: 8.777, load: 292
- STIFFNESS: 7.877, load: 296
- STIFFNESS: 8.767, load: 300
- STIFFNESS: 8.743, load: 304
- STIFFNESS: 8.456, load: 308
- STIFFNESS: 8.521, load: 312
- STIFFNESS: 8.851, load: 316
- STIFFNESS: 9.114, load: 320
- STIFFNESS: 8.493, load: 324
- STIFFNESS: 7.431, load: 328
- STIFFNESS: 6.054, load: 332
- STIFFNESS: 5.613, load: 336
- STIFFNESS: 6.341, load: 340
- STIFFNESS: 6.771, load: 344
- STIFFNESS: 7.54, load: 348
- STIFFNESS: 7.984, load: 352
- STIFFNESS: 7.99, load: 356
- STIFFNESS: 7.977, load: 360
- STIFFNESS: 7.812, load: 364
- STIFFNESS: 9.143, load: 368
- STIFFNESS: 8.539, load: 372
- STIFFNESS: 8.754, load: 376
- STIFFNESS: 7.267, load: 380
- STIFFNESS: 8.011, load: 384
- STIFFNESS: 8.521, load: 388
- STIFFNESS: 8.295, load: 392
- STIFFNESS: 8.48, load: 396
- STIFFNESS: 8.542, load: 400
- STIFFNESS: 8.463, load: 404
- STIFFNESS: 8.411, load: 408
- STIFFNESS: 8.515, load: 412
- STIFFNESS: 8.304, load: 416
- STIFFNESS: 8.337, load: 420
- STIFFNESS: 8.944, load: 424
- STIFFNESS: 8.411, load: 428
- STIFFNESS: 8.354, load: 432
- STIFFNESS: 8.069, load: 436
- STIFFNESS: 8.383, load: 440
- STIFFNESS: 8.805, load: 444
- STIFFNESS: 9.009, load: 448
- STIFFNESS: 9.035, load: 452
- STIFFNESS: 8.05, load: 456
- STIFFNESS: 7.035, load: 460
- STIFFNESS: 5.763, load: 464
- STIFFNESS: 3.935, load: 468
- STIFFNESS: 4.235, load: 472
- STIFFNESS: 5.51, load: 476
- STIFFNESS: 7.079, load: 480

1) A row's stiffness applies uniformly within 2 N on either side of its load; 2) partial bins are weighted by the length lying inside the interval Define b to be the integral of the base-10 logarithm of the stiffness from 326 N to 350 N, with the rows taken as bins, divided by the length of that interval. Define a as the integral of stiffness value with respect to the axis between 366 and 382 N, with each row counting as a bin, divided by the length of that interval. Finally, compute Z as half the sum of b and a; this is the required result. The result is 4.62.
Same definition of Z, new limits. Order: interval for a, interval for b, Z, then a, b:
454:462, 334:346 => 4.17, 7.54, 0.794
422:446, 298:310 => 4.72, 8.49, 0.937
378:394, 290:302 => 4.48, 8.02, 0.928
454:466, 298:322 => 3.95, 6.95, 0.941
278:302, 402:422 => 4.68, 8.44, 0.925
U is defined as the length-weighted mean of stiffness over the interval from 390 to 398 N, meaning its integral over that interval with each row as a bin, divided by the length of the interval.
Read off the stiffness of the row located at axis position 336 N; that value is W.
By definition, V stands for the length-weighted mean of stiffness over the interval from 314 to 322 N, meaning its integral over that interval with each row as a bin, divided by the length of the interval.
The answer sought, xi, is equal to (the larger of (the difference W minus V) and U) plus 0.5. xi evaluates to 8.89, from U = 8.4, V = 9.0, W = 5.613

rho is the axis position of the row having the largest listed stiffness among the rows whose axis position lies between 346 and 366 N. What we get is 356 N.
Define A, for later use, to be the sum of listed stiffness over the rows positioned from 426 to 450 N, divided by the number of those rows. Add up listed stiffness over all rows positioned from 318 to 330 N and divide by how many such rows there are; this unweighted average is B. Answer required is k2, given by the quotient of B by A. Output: 0.98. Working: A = 8.51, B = 8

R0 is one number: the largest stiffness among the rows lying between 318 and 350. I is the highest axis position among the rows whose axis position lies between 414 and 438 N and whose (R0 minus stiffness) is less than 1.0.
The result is 432 N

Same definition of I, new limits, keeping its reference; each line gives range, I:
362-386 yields 376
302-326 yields 324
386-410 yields 408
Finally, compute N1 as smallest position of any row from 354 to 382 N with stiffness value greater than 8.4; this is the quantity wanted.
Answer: 368 N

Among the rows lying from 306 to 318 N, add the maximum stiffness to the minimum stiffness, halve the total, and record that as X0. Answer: 8.65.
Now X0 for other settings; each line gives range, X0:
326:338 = 6.52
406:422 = 8.41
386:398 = 8.41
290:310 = 8.33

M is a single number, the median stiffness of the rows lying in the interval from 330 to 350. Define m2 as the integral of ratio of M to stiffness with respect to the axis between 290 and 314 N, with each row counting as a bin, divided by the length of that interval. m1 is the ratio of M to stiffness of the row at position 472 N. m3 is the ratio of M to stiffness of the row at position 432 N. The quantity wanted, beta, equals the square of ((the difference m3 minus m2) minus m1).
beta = 2.20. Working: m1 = 1.50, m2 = 0.75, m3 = 0.759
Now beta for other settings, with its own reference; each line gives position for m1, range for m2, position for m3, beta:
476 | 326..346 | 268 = 2.05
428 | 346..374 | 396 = 0.62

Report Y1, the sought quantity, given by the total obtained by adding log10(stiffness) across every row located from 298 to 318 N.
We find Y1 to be 4.7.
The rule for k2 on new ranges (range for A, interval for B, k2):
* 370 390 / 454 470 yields 0.75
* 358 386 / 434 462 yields 1.02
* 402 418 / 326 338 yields 0.76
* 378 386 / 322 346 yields 0.89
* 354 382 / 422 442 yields 1.03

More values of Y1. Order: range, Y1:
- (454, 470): 3.1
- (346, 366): 4.5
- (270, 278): 1.8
